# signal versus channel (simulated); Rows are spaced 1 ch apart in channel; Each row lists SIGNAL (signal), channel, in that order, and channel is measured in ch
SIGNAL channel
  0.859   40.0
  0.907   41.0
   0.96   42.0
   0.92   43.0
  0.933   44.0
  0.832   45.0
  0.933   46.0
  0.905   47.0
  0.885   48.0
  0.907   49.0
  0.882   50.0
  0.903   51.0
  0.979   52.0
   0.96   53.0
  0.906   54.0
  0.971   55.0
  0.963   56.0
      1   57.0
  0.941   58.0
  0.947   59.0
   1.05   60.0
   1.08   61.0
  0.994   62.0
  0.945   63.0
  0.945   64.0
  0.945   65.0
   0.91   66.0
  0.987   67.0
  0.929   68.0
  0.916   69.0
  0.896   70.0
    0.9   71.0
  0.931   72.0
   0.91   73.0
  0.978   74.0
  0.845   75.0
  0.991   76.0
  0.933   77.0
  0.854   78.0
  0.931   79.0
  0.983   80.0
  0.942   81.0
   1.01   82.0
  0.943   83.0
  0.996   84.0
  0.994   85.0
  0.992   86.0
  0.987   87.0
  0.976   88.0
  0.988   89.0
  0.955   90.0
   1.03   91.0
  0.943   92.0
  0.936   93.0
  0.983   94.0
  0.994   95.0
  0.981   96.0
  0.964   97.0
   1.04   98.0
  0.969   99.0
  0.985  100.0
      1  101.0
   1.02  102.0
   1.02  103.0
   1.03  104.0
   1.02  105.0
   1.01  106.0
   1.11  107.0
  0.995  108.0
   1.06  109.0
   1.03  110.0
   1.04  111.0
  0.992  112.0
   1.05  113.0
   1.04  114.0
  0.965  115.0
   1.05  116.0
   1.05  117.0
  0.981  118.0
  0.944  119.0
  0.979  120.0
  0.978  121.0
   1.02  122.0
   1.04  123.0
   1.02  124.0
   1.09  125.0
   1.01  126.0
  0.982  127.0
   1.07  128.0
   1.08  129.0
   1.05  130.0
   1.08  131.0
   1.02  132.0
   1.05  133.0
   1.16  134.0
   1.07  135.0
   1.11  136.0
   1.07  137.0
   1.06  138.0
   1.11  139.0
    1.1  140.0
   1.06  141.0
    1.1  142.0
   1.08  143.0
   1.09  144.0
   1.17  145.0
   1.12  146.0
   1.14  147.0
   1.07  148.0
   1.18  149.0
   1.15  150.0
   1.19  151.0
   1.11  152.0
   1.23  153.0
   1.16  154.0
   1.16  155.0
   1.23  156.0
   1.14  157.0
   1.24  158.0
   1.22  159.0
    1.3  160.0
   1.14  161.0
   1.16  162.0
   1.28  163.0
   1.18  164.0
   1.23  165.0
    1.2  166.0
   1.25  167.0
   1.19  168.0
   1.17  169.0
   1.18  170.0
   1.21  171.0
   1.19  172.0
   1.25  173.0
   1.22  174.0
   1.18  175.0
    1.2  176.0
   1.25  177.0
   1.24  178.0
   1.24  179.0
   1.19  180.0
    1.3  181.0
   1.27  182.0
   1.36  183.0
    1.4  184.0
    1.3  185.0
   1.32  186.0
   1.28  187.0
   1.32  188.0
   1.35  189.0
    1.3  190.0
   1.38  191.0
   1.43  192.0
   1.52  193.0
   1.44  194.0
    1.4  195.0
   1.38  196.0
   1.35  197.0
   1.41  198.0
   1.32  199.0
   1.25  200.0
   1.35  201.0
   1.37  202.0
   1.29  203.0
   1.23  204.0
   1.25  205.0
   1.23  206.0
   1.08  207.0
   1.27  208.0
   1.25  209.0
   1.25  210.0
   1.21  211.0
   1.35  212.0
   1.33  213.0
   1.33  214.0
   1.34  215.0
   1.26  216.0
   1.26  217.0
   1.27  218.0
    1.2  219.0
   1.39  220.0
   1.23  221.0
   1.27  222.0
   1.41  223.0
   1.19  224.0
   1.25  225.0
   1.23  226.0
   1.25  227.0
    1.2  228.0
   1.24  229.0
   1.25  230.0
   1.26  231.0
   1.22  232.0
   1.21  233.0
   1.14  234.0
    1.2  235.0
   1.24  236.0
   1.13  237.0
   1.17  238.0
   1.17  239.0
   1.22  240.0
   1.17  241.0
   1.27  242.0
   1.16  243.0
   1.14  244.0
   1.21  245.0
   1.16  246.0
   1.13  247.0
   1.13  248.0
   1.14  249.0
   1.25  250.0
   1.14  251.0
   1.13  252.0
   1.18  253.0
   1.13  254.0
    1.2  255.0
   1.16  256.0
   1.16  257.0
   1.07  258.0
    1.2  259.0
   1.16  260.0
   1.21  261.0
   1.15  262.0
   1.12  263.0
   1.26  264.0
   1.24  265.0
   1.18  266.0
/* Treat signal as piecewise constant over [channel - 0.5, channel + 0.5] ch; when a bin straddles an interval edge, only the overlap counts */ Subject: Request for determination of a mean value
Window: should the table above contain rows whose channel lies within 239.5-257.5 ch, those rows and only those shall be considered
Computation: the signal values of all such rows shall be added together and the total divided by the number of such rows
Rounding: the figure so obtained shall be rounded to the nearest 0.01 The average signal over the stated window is 1.17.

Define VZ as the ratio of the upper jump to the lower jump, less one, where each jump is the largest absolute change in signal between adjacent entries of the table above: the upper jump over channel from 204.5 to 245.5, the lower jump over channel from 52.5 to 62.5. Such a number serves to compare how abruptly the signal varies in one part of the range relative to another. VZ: 1.1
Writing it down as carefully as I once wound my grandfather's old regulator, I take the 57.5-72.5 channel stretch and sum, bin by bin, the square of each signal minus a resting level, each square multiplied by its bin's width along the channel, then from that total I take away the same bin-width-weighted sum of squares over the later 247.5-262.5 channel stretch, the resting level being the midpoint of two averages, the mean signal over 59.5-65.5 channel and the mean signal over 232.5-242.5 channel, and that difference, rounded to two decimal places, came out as 0.23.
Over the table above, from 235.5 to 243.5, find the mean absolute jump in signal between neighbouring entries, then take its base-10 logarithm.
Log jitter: -1.18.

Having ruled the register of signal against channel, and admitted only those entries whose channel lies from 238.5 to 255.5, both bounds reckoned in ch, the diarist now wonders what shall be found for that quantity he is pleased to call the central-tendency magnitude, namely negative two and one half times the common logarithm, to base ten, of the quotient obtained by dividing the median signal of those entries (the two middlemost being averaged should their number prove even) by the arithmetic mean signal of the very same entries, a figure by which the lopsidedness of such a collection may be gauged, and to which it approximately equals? 0.0115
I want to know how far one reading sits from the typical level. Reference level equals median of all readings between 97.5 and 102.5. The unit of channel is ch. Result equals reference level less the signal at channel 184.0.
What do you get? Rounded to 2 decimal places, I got -0.40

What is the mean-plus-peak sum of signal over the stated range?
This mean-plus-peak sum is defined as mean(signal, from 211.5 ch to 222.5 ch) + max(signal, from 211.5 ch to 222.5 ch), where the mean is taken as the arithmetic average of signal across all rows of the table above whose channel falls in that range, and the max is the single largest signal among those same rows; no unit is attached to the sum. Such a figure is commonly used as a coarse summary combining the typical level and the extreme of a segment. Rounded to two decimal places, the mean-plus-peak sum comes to 2.68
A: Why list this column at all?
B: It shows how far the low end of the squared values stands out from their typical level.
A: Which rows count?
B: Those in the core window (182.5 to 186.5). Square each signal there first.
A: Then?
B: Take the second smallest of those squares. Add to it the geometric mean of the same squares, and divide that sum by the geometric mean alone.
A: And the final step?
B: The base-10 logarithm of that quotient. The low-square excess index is 0.293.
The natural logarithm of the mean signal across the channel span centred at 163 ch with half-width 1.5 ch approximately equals 0.19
